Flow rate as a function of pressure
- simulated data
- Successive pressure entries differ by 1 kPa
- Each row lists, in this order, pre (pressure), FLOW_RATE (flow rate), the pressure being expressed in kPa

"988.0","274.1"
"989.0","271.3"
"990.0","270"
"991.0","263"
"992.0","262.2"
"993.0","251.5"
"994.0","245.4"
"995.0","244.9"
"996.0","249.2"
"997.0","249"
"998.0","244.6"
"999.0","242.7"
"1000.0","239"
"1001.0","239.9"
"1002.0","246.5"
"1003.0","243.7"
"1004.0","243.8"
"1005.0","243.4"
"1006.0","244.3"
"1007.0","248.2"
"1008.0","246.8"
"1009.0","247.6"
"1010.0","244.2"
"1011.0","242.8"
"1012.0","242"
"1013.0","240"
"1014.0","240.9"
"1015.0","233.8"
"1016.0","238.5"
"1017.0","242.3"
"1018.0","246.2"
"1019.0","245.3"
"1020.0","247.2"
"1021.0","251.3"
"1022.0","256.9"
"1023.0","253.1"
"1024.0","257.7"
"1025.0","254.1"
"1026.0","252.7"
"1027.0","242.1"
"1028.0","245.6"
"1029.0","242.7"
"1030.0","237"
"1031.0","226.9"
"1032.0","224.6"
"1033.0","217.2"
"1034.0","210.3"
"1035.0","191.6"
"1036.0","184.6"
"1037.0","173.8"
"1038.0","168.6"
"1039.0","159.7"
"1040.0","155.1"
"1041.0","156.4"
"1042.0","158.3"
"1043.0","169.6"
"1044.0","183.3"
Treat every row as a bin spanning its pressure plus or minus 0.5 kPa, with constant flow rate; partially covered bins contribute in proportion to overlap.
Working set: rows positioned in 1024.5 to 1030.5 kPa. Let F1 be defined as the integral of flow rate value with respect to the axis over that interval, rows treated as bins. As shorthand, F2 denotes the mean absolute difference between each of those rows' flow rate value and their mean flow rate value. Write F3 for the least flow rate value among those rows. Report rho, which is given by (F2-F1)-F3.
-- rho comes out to -1706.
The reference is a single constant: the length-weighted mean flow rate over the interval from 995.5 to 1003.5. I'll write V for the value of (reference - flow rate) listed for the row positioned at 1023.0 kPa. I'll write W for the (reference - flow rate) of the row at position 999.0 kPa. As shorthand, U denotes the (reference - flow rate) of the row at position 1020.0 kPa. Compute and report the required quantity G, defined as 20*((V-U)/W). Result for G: -73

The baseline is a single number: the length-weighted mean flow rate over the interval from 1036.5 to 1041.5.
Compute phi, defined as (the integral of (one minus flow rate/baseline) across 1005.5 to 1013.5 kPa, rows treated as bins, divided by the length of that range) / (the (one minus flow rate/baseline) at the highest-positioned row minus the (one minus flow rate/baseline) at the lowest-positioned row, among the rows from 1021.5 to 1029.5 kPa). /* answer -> -5.8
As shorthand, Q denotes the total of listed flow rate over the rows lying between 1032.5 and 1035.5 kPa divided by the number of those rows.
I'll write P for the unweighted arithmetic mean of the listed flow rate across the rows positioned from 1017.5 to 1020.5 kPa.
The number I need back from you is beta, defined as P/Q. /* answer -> 1.19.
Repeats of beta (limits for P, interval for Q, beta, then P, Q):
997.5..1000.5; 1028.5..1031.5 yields 1.03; 242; 236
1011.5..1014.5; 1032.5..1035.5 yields 1.17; 241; 206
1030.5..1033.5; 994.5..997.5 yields 0.90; 223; 248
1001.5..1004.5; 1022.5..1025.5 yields 0.96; 245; 255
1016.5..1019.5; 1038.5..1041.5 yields 1.56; 245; 157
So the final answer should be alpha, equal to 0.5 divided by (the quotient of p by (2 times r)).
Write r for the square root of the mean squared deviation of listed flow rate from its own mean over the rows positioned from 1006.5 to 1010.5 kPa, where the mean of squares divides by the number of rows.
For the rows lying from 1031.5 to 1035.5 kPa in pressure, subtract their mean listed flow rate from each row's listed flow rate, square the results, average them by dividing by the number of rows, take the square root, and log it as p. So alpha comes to 0.1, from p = 12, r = 1.5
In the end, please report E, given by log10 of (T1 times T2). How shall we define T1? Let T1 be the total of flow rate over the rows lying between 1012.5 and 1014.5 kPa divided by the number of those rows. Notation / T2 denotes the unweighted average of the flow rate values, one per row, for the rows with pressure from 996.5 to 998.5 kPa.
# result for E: 4.77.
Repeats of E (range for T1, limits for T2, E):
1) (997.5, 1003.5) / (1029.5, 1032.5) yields 4.75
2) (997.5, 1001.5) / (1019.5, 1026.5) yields 4.79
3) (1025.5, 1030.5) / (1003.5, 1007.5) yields 4.78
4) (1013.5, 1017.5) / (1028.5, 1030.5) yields 4.76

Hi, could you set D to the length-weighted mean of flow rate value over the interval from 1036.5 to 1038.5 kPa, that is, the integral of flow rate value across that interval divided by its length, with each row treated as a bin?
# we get 171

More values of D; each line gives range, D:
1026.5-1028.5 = 244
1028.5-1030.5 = 240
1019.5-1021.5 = 249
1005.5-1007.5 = 246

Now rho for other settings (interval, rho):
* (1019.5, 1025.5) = -1765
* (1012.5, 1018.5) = -1673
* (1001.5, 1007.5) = -1712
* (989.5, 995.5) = -1773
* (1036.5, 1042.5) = -1121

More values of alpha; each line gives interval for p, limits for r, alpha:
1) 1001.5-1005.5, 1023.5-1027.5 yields 4.6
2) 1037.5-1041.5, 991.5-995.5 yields 1.3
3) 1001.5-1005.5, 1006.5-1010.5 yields 1.2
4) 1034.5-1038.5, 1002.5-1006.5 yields 0.0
